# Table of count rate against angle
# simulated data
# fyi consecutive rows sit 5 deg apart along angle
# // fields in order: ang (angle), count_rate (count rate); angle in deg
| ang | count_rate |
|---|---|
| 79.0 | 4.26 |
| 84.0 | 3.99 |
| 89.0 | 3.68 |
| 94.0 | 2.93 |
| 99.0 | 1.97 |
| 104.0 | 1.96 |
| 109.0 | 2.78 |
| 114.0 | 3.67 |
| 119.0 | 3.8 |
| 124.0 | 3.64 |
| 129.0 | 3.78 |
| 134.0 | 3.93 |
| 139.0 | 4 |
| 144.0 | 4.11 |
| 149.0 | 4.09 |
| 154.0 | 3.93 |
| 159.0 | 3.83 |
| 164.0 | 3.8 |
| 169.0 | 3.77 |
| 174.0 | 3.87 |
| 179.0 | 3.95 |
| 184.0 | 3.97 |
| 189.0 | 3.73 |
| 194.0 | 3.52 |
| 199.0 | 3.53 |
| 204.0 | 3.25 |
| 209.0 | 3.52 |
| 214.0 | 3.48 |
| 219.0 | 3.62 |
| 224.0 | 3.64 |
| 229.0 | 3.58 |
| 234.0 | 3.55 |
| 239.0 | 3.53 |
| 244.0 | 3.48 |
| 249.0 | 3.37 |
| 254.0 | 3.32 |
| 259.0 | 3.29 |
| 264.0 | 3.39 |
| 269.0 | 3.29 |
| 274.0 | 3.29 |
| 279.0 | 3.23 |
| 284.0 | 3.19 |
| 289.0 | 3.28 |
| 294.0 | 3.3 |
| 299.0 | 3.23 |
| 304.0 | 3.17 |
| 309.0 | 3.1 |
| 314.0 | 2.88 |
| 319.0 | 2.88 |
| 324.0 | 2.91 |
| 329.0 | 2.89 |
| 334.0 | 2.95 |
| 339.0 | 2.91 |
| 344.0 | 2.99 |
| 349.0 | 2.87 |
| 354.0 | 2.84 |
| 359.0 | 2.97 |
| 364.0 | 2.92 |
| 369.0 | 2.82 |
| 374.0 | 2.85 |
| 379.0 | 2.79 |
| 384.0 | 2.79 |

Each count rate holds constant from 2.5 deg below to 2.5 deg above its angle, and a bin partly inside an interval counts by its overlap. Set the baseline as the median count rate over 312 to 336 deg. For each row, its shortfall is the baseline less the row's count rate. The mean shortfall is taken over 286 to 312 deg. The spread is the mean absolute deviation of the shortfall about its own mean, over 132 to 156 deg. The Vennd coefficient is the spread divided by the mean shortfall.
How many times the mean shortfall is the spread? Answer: -0.2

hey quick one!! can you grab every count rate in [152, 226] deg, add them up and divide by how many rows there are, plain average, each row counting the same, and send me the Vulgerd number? 3.69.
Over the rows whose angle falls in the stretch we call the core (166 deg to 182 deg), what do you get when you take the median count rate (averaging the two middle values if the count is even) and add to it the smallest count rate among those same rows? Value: 7.64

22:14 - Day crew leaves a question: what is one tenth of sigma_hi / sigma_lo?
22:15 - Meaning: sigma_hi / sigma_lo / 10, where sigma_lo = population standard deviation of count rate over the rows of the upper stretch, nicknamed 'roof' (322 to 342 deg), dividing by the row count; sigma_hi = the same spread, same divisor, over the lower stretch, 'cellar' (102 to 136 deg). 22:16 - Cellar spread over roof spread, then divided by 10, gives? 3.09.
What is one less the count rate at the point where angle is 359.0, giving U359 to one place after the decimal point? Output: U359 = -2.0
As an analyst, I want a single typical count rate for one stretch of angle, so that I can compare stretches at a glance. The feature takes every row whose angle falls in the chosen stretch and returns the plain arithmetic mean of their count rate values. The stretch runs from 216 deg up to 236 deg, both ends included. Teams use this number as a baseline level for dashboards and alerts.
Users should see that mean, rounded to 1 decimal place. 3.6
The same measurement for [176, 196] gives 3.8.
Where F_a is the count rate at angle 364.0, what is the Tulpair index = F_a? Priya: 2.92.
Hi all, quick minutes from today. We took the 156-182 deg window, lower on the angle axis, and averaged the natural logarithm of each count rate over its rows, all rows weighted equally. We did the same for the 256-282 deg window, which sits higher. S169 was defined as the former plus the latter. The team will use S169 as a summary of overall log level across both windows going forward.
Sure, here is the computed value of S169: 2.5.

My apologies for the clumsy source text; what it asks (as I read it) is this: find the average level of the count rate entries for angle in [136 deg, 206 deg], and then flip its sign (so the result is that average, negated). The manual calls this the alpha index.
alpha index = -3.8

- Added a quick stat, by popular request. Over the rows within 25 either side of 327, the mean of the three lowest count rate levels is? 2.9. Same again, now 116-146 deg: 3.7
